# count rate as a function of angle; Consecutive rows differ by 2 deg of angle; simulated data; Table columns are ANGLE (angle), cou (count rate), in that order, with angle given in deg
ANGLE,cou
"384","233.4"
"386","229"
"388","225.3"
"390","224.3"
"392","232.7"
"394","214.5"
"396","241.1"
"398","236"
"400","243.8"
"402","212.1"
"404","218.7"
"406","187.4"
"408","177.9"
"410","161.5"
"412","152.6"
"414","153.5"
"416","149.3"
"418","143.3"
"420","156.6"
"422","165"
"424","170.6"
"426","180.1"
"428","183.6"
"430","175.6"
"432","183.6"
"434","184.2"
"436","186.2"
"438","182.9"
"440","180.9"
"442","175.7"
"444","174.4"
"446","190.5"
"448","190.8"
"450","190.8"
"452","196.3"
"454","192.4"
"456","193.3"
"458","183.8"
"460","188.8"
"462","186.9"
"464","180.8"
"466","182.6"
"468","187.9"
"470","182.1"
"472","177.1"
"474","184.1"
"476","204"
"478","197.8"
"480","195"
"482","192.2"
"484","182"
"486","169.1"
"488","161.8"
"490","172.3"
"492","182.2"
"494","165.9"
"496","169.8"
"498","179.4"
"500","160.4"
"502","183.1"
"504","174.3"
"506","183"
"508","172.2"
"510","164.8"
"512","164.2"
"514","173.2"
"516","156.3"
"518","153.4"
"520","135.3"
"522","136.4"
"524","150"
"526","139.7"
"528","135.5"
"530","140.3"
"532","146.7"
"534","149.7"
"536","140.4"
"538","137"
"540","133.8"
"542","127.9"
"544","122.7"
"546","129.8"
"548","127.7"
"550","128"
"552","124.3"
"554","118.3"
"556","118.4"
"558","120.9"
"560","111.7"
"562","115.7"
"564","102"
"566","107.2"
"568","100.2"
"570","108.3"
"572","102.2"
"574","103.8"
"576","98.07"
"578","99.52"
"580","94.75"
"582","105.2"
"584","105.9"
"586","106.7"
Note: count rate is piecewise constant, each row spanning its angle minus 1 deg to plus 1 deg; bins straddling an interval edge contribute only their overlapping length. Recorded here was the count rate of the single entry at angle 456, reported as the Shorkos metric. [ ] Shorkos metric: 193.3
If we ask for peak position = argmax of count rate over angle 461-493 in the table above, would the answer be 476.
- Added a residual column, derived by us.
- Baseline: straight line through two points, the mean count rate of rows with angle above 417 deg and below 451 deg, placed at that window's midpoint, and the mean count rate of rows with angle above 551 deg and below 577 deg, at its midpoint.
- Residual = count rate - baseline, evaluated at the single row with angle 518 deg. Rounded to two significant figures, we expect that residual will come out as 20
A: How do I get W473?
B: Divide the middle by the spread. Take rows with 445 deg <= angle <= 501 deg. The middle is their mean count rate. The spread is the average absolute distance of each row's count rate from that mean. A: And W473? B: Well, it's 21.2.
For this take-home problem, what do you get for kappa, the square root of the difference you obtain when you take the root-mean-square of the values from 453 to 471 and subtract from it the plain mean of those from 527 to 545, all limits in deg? 7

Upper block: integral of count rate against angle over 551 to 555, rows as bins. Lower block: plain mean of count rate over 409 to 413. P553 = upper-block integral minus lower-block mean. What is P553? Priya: 328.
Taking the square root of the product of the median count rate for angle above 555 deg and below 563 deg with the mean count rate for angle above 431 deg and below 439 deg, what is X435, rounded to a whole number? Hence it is 147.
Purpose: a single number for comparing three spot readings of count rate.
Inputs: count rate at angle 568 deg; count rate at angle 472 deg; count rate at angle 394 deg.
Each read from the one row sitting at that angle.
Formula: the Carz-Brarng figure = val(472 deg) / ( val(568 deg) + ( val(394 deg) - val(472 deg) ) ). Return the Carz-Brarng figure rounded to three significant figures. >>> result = 1.29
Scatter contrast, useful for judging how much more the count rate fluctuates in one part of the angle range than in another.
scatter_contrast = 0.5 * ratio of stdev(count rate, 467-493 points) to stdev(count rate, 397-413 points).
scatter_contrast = 0.2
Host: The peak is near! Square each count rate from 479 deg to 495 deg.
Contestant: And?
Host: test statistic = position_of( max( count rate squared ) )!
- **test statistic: 480 deg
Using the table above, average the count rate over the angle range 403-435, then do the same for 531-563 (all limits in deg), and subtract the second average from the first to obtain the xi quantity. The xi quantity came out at 43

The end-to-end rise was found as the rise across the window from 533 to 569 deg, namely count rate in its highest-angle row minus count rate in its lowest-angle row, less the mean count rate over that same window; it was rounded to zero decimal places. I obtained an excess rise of -173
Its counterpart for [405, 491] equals -194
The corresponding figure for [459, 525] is -213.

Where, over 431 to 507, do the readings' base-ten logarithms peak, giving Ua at 476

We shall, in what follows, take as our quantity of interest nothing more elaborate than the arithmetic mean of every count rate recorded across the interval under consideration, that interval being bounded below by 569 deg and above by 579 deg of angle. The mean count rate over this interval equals 102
